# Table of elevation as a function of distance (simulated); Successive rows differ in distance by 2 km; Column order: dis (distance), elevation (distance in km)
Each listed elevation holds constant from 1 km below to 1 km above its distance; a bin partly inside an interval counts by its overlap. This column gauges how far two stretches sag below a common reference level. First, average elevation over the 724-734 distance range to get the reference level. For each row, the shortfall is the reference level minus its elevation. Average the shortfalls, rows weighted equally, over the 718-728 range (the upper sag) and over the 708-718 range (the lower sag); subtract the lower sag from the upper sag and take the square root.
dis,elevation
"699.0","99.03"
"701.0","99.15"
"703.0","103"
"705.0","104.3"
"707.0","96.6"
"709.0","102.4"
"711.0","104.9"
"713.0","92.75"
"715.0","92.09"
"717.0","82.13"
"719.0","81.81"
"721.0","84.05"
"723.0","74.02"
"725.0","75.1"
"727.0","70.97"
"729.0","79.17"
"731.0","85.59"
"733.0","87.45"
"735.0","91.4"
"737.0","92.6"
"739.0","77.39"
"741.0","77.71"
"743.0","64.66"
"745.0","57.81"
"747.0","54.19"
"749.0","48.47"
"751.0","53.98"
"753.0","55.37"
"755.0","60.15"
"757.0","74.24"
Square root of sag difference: 4.2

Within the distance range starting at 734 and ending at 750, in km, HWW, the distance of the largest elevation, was 737.0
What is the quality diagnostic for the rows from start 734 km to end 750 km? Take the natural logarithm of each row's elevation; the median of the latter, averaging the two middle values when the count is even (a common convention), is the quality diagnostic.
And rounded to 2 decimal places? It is 4.26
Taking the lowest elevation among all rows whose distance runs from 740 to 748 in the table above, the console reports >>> 54.19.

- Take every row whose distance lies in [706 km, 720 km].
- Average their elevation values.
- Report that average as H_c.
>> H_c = 93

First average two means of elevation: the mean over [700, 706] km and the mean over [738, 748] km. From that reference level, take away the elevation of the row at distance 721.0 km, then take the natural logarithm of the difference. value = -1.6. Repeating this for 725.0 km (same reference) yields 2.2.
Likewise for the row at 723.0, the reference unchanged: 2.3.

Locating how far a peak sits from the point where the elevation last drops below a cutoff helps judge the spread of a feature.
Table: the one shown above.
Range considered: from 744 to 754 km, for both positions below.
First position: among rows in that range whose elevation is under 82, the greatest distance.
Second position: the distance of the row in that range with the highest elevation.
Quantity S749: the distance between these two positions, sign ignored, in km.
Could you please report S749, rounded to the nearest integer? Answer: 8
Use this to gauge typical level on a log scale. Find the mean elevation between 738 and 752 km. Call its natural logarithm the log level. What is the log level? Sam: 4.13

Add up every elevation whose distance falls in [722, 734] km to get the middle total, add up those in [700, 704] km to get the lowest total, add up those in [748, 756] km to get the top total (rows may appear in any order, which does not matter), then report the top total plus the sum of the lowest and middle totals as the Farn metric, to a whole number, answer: 892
